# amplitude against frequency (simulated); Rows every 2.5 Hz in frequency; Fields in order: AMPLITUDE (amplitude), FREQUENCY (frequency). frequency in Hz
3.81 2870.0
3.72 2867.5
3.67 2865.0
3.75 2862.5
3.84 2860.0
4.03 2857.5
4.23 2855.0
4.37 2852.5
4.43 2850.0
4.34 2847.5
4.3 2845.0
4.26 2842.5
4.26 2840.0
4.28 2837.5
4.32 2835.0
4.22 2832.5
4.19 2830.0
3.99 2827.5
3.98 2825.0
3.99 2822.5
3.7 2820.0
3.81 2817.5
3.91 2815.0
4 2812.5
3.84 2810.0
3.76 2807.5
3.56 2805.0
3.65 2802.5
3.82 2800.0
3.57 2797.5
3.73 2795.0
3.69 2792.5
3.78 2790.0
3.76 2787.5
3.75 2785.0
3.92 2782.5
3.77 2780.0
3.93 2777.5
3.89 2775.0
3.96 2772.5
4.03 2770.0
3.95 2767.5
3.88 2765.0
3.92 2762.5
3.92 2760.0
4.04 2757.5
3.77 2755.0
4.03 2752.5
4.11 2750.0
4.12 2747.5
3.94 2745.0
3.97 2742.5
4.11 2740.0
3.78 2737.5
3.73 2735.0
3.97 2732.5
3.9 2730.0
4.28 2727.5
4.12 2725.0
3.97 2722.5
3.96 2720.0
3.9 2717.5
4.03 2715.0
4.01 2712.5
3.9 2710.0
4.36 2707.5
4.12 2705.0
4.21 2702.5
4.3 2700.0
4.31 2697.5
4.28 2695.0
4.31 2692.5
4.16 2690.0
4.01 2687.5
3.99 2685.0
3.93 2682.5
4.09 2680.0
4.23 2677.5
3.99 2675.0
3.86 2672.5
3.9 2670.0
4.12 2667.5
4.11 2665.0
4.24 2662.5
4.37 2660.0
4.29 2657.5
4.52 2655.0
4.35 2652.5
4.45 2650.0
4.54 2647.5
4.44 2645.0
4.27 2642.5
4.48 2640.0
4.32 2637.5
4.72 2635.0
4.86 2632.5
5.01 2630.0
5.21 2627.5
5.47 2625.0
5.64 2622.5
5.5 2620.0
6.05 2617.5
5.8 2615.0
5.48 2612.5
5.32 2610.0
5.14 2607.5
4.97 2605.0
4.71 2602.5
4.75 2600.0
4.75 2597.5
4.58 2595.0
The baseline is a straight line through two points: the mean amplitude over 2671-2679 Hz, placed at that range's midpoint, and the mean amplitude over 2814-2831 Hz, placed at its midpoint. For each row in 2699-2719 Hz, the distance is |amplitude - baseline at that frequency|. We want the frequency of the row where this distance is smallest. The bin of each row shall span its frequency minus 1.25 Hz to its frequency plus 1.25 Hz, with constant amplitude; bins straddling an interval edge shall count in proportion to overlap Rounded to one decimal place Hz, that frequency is 2712.5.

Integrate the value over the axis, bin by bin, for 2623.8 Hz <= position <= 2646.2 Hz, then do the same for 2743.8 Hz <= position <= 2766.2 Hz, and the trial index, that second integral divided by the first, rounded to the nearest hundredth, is 0.84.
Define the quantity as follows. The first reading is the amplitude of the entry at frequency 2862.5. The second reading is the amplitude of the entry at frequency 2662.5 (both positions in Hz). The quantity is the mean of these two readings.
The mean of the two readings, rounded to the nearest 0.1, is 4.0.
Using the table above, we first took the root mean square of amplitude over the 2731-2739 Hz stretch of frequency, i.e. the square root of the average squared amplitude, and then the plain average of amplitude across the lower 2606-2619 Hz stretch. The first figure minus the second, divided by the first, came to -0.45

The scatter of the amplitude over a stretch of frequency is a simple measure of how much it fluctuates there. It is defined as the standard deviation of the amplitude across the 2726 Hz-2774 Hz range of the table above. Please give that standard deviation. 0.13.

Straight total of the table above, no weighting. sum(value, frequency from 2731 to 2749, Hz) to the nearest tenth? 27.6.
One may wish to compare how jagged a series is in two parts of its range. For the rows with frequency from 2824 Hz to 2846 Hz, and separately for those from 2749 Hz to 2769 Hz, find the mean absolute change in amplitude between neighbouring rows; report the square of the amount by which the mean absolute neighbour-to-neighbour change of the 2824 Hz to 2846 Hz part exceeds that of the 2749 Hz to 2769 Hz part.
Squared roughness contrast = 0.0042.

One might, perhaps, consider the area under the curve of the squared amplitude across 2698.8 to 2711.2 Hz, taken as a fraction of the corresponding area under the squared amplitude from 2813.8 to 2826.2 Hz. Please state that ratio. 1.16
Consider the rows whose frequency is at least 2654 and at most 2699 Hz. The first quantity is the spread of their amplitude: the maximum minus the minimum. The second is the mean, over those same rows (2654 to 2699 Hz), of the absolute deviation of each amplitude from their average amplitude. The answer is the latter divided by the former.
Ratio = 0.23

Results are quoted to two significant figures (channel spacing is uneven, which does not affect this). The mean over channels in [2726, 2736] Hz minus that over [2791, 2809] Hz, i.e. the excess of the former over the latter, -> 0.29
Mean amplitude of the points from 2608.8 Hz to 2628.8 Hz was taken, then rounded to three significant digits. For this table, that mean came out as 5.56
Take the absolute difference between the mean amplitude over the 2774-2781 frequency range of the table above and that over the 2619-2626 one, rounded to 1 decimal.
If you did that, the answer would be 1.7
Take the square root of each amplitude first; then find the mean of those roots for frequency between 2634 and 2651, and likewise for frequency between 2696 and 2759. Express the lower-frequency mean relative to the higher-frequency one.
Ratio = 1.05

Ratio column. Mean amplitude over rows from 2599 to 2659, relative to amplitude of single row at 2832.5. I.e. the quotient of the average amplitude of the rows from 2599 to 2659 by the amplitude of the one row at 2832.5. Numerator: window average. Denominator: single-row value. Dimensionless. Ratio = 1.17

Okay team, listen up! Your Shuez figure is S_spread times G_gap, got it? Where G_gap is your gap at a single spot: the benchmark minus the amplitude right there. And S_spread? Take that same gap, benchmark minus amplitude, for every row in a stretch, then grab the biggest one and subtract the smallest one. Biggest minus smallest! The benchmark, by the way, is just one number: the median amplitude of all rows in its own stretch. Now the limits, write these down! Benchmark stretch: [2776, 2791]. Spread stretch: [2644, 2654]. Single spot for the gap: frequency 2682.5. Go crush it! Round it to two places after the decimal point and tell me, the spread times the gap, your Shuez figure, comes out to -0.03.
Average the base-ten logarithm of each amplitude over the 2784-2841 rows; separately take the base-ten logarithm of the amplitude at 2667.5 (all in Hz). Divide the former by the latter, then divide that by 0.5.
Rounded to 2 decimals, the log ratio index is 1.92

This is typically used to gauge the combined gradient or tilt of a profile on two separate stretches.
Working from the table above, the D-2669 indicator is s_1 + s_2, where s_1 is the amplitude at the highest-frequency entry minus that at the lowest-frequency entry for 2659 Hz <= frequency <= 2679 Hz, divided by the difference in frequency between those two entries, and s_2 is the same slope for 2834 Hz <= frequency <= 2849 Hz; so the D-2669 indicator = -0.01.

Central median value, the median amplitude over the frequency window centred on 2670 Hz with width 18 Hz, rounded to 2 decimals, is 4.11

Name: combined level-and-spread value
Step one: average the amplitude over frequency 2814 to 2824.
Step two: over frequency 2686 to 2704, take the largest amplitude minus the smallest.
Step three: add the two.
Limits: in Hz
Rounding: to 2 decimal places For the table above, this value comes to 4.15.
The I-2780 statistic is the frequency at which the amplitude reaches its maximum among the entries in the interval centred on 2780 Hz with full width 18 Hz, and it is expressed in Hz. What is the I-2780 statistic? 2772.5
